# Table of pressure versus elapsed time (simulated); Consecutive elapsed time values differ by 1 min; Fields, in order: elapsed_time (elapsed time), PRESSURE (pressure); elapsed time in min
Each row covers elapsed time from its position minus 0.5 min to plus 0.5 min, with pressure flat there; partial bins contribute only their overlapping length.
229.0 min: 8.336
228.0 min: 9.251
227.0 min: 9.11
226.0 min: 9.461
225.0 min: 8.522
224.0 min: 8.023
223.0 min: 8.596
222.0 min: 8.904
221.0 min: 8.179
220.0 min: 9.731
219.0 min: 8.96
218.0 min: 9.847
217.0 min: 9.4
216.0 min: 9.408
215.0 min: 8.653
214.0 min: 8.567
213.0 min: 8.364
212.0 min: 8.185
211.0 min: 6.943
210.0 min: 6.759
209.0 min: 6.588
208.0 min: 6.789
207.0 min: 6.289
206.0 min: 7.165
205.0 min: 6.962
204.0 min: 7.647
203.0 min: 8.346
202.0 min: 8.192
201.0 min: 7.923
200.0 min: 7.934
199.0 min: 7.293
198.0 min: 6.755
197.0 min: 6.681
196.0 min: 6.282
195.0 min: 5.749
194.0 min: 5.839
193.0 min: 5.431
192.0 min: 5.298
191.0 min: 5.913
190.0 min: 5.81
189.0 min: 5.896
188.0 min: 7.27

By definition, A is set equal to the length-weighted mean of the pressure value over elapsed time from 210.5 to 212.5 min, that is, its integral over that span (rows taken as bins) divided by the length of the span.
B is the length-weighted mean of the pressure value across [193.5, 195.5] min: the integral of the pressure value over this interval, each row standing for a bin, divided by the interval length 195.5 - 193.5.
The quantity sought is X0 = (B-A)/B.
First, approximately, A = 7.6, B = 5.8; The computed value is -0.31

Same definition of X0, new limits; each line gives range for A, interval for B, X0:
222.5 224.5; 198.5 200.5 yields -0.09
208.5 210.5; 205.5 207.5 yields 0.01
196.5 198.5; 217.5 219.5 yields 0.29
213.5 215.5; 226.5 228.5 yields 0.06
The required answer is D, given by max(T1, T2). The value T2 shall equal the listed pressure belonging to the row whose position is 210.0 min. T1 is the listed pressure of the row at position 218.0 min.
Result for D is 9.8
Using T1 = 9.847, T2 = 6.759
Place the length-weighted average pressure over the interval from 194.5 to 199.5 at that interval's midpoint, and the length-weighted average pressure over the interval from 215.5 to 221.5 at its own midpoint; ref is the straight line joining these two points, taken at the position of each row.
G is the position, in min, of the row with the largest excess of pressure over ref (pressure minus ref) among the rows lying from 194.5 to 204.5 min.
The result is 203.0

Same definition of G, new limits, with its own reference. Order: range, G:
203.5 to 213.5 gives 204.0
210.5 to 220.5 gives 218.0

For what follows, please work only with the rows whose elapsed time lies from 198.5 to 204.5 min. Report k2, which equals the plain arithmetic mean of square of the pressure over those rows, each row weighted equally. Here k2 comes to 62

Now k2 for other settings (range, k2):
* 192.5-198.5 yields 38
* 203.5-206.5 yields 53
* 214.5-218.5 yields 87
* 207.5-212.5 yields 50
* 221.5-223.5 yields 77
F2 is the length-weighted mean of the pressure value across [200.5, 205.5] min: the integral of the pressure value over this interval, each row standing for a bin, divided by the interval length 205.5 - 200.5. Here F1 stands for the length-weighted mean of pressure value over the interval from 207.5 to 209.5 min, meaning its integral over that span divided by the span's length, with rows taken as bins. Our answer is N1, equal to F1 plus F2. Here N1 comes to 14.5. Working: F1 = 6.7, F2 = 7.8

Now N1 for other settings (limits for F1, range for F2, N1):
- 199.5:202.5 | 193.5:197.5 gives 14.2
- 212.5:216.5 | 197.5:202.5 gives 16.4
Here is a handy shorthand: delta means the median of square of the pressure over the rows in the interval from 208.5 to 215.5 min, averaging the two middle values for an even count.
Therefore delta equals 67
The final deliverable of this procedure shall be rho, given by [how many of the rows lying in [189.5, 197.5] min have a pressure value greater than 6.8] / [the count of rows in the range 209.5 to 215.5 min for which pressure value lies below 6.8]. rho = 0.0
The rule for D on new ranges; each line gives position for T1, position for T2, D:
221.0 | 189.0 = 8.2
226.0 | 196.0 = 9.5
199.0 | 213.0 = 8.4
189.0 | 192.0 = 5.9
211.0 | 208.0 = 6.9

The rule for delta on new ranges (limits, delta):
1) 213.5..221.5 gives 84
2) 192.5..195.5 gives 33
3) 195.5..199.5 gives 45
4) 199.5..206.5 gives 63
